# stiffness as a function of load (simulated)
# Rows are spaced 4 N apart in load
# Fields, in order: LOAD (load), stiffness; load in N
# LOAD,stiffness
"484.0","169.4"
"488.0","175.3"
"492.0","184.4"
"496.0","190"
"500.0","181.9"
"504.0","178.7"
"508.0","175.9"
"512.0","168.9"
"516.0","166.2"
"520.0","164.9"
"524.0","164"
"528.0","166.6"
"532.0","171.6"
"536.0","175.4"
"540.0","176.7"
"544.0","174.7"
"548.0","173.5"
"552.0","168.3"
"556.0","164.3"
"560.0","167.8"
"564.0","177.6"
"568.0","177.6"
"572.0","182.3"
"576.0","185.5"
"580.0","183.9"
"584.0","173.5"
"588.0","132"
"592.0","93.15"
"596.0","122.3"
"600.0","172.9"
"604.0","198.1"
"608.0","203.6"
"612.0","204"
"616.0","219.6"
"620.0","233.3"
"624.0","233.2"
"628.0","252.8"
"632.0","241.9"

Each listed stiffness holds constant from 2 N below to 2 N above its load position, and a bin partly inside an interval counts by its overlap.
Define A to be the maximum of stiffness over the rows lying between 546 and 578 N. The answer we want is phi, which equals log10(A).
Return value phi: 2.27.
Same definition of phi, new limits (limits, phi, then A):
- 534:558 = 2.25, 176.7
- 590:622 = 2.37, 233.3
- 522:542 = 2.25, 176.7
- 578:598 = 2.26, 183.9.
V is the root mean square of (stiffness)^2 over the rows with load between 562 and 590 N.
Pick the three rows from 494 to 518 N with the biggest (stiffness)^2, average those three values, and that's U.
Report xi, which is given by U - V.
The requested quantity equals 2927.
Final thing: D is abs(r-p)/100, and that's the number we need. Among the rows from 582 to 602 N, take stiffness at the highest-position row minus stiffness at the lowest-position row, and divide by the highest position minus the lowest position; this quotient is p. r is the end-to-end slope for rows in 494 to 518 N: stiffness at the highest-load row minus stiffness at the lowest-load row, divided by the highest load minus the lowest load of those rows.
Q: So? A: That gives 0.012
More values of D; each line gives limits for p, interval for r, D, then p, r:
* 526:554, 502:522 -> 0.009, 0.07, -0.9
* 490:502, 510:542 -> 0.006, -0.31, 0.3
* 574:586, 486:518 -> 0.012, -1.50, -0.3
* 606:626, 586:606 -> 0.023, 1.85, 4.1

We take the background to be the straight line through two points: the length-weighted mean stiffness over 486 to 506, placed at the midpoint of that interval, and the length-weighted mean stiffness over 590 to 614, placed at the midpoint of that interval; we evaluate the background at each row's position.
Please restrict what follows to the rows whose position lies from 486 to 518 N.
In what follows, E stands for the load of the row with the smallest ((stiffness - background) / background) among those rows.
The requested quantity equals 516.0 N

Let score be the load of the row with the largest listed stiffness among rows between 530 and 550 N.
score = 540.0 N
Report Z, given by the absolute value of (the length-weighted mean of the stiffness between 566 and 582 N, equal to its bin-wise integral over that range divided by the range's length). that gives 182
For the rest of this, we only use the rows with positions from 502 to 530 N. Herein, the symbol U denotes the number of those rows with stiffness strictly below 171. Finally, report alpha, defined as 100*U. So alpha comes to 500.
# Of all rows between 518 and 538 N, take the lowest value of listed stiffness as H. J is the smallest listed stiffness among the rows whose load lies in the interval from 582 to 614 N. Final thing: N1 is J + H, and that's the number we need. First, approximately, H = 164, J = 93.15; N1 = 257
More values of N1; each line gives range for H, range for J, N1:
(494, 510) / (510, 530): 340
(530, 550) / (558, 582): 339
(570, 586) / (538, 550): 347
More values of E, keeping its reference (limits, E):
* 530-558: 556.0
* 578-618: 592.0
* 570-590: 588.0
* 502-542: 524.0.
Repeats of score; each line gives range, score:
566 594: 576.0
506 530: 508.0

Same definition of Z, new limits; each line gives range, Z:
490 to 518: 178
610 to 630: 229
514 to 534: 167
